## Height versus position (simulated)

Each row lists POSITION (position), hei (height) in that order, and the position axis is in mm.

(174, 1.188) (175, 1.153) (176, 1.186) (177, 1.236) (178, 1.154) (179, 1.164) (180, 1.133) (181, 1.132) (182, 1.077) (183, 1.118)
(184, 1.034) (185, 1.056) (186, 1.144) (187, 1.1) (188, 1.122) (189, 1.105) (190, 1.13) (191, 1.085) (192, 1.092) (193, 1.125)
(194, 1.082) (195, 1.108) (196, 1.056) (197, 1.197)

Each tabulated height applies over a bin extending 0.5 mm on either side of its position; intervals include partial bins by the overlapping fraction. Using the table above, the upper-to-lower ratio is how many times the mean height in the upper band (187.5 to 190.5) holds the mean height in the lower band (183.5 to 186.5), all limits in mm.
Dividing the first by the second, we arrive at 1.04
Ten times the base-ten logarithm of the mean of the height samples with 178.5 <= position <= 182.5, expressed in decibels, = 0.52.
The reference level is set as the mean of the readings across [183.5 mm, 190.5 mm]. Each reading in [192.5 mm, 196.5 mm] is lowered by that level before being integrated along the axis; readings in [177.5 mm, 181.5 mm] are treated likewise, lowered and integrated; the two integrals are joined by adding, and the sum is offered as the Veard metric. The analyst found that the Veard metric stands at 0.2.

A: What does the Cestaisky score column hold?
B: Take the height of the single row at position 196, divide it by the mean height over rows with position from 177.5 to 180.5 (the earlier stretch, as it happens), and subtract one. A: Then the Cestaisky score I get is -0.082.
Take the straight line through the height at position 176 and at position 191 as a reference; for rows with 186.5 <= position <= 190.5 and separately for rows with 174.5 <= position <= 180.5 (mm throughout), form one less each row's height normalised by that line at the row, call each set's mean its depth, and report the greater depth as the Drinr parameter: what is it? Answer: 0.004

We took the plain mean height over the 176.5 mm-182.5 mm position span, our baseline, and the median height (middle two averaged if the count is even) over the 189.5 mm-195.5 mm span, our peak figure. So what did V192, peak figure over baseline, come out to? 0.96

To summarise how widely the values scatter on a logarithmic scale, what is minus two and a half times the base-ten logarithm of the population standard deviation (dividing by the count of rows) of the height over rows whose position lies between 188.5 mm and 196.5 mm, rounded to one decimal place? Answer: 4.1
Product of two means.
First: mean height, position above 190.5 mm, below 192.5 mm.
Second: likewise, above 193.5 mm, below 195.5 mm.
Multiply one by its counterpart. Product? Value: 1.19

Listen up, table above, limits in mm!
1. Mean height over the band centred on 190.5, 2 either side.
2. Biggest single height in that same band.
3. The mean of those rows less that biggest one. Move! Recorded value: -0.027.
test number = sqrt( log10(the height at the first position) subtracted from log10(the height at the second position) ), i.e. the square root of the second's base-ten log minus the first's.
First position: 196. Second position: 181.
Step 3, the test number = 0.17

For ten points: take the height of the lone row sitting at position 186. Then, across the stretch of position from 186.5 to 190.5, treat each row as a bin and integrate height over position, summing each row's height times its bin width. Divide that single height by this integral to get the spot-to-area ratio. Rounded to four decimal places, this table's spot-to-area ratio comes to 0.2567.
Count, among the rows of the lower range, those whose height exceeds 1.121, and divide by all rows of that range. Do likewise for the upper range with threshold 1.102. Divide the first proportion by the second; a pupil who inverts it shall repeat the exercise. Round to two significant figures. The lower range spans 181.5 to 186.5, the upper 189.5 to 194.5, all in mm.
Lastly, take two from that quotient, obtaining -1.5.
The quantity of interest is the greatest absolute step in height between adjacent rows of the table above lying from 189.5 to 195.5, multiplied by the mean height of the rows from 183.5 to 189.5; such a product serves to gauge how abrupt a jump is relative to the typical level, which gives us 0.049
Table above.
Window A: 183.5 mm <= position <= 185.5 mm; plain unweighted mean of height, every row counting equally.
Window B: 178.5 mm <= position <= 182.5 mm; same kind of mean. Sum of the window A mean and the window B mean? 2.17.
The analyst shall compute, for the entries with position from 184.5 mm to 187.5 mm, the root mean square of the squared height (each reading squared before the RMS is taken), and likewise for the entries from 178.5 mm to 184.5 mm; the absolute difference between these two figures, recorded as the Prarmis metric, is 0.023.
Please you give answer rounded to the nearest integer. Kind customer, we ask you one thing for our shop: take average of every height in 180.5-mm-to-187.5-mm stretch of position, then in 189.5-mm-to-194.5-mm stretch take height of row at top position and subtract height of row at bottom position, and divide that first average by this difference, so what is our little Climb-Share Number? -23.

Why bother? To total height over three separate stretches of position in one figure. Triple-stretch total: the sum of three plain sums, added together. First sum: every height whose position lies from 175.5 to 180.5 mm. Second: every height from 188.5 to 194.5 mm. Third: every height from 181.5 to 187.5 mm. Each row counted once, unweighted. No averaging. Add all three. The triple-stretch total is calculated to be 19.0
